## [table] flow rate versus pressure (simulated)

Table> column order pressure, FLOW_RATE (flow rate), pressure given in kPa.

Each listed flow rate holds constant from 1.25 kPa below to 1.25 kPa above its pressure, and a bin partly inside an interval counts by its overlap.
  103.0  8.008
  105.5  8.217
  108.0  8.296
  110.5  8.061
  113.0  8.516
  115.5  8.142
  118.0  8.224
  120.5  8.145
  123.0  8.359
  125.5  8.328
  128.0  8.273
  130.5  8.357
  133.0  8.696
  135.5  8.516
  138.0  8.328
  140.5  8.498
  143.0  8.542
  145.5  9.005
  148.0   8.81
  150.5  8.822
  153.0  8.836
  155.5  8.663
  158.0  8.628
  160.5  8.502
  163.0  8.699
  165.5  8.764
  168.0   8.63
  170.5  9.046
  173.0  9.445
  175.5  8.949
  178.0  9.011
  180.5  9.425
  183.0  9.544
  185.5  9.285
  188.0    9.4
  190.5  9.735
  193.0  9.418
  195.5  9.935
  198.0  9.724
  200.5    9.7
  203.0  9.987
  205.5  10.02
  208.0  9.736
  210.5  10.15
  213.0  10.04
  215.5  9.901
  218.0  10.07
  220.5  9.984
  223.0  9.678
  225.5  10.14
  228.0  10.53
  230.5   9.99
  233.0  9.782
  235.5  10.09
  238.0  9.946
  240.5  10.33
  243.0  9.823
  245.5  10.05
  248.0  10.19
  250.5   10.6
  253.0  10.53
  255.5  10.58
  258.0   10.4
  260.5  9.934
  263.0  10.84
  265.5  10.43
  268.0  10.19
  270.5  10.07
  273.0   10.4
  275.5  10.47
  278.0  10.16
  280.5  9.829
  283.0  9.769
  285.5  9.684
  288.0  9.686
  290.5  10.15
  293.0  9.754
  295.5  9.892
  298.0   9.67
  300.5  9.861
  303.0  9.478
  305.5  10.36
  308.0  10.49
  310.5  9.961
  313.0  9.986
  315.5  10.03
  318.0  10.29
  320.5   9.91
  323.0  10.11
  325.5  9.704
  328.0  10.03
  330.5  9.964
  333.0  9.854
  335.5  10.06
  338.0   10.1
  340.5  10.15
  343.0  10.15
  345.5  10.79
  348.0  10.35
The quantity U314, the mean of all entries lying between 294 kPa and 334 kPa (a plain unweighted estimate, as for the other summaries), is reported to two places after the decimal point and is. 9.97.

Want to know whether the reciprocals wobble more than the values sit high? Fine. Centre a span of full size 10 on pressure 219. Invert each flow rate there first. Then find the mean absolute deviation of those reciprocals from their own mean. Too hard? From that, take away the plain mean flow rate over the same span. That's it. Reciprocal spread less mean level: -9.9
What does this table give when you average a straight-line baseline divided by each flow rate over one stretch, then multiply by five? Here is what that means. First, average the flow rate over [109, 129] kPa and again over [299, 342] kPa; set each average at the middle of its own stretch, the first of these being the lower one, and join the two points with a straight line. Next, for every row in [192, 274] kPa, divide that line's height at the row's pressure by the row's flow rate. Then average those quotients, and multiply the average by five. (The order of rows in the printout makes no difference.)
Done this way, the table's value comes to 4.6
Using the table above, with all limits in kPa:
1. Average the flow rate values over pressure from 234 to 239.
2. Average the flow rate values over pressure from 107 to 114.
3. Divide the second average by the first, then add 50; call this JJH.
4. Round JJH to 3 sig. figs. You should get 50.8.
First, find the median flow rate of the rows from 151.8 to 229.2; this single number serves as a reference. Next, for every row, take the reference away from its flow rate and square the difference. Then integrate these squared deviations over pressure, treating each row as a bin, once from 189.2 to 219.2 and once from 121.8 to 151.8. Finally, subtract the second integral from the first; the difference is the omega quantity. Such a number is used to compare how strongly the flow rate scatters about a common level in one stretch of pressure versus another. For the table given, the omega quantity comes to -27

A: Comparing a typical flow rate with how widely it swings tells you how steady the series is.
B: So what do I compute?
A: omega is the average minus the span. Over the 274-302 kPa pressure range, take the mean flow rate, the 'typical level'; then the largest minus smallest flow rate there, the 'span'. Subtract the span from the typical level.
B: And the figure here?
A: 9.10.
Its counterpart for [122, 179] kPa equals 7.51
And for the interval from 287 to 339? 8.96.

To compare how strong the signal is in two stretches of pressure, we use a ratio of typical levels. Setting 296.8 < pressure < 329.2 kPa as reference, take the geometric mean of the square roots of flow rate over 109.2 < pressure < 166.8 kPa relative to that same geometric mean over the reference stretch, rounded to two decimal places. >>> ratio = 0.92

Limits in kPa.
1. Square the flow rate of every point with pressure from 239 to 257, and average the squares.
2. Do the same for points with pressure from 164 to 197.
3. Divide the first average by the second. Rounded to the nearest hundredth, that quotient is 1.23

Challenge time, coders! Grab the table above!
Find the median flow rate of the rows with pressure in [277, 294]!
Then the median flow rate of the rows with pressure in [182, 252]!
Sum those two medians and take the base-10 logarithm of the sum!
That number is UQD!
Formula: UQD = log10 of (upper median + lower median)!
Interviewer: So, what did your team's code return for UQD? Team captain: 1.30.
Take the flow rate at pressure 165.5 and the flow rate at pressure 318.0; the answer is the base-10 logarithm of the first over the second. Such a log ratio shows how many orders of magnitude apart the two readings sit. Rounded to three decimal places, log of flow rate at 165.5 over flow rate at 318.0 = -0.070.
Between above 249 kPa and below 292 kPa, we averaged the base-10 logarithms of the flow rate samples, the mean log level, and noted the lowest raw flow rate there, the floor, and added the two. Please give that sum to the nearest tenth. 10.7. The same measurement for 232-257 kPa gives 10.8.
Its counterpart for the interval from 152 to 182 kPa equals 9.5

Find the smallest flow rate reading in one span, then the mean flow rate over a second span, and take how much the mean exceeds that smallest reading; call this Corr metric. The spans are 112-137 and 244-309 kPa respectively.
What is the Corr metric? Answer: 2.0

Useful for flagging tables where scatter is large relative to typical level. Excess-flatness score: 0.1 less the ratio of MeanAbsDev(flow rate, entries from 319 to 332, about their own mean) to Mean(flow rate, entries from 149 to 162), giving 0.0874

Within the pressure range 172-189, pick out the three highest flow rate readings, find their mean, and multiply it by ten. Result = 95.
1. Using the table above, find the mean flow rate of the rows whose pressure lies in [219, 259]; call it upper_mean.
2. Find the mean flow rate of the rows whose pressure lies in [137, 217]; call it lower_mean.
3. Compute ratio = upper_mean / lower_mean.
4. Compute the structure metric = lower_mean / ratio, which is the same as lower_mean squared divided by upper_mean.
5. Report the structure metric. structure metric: 8.4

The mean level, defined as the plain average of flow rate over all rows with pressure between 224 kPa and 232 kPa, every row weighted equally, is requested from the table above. 10.2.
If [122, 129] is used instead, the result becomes 8.3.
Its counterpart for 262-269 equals 10.5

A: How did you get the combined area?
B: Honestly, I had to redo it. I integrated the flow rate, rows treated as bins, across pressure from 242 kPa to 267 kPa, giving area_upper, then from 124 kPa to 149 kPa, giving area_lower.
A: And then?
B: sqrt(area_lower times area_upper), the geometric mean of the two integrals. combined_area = 235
